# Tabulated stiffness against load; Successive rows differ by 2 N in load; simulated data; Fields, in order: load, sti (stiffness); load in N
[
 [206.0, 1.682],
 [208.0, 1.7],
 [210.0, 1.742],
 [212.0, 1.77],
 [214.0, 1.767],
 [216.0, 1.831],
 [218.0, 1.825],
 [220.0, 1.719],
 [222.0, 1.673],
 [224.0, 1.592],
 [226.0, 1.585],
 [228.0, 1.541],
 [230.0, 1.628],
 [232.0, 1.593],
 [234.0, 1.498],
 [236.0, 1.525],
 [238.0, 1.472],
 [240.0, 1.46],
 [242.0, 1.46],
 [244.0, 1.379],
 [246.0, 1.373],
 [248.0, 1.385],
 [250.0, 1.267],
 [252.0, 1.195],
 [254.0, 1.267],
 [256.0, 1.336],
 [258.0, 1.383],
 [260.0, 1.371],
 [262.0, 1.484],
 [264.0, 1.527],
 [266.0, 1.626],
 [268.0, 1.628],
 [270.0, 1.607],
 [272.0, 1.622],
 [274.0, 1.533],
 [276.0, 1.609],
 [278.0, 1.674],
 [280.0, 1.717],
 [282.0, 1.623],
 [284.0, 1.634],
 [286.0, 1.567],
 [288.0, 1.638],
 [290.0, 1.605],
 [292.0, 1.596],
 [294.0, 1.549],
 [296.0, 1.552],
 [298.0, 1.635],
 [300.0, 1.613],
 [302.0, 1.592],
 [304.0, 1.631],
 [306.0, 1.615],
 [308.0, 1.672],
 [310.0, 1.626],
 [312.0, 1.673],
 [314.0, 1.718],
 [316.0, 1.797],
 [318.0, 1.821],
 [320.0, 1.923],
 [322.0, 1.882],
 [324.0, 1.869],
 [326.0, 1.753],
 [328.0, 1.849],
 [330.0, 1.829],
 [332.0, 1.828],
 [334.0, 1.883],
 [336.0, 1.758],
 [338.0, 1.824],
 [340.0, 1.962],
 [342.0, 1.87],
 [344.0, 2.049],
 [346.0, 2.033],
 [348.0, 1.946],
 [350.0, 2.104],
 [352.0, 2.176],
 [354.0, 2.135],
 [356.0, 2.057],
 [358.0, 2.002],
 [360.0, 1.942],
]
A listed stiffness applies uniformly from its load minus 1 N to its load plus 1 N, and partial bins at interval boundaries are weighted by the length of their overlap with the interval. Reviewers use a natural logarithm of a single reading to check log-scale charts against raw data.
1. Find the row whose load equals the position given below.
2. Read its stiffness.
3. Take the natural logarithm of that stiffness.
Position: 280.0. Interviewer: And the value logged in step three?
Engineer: 0.541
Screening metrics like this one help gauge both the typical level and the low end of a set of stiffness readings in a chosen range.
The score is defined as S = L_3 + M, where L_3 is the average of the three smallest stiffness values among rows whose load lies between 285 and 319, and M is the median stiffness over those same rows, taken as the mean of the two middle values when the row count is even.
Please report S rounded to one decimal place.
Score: 3.2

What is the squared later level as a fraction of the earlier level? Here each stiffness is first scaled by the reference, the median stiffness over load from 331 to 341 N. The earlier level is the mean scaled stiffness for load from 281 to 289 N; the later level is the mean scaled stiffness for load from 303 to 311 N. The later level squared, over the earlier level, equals 0.9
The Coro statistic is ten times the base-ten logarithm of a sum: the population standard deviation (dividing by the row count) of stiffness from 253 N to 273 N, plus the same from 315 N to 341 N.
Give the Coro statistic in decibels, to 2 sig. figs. -7.3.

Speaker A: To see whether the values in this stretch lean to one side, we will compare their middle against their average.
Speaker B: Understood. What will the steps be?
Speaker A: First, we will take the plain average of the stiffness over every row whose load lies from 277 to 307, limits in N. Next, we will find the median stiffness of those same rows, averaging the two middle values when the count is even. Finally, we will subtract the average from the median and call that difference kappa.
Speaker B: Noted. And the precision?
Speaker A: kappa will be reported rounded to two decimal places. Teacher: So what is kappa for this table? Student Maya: 0.00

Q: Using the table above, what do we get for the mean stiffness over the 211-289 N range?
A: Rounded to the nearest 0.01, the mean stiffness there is 1.55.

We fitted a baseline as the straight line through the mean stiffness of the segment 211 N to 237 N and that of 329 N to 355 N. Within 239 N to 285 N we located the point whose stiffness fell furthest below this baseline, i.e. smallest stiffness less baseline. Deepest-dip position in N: 252.0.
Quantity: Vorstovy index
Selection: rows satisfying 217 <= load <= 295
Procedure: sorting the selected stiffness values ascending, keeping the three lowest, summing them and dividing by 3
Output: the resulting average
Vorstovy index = 1.24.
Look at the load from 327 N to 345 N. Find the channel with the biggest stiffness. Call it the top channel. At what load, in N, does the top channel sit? 344.0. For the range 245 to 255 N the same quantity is 248.0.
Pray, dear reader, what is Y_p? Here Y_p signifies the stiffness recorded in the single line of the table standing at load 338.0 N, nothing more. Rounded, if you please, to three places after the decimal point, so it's 1.824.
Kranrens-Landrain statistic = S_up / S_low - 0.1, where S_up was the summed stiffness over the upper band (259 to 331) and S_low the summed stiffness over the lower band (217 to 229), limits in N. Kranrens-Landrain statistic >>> 5.9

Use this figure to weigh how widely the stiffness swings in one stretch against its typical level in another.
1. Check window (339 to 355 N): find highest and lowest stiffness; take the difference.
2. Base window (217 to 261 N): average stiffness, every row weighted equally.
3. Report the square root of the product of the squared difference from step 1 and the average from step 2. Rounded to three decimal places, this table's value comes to 0.372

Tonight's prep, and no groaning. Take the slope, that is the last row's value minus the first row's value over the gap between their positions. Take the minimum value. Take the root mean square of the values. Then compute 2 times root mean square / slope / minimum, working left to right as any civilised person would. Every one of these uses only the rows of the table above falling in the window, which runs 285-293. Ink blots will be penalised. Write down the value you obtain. 423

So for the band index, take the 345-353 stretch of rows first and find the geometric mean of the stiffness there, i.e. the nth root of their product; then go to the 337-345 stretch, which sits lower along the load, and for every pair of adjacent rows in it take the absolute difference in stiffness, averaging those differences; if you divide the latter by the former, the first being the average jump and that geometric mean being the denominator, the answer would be 0.066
